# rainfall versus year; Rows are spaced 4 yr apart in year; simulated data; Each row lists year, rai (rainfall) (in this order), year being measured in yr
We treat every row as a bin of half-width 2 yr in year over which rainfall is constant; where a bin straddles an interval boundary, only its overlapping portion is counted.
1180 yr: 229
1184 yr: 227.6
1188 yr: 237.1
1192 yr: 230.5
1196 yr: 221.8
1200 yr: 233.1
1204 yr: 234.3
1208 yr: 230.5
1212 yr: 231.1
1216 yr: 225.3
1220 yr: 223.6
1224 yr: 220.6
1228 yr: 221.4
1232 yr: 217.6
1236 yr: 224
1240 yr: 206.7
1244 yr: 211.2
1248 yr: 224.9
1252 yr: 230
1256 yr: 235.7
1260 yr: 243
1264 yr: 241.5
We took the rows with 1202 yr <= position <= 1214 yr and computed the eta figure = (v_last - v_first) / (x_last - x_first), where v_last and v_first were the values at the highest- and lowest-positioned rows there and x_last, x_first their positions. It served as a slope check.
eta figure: -0.40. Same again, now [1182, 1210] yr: 0.12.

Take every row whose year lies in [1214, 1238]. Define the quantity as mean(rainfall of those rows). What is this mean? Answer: 222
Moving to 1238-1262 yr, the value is 225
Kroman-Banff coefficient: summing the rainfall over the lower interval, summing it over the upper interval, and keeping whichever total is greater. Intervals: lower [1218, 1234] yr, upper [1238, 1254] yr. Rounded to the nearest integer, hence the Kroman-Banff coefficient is 883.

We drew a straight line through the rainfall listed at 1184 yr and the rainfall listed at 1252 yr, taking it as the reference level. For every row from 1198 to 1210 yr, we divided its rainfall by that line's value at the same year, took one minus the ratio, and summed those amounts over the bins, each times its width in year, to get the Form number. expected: -0.2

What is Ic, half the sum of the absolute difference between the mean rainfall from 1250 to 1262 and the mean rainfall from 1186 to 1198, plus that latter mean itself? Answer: 118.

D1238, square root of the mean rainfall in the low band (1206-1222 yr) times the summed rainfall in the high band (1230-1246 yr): 442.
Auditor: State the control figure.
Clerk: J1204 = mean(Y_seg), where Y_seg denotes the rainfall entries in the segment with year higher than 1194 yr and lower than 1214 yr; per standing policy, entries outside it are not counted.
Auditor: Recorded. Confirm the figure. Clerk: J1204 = 230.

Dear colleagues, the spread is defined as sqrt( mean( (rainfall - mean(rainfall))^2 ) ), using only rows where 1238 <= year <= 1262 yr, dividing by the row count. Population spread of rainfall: 13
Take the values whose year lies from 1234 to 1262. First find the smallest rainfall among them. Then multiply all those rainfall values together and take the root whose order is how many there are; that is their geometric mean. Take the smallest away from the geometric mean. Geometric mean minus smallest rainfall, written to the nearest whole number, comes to 18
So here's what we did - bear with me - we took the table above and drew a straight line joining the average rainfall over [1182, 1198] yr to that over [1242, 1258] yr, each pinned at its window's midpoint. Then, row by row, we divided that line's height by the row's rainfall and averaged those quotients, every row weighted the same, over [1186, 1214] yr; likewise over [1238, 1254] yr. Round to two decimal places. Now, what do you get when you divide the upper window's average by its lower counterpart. 1.05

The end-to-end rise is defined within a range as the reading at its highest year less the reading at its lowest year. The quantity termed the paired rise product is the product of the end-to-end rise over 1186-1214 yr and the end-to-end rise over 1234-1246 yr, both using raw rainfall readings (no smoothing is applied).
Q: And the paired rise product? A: 77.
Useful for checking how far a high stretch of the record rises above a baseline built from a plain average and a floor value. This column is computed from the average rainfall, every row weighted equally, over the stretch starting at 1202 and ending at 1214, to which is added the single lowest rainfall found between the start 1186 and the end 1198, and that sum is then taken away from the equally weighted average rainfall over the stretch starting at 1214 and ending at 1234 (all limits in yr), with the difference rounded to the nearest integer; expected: -232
